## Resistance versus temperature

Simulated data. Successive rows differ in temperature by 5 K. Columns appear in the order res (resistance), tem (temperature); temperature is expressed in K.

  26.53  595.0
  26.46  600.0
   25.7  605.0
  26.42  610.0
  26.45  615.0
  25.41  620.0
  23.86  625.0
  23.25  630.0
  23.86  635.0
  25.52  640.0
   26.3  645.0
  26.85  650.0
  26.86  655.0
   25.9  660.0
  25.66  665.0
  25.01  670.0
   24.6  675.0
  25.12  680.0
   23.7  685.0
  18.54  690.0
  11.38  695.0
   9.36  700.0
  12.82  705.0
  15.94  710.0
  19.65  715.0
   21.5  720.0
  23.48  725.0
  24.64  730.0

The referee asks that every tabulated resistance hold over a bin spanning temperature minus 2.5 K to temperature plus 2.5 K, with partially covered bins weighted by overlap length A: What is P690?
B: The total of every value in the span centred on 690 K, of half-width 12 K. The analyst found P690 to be 88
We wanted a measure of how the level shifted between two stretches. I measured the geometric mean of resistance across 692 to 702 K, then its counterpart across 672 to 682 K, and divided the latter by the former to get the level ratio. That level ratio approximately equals 2.41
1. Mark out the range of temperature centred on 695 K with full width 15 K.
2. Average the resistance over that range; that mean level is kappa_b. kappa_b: 13.1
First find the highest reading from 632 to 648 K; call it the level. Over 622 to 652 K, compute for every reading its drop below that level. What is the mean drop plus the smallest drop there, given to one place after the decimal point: 0.8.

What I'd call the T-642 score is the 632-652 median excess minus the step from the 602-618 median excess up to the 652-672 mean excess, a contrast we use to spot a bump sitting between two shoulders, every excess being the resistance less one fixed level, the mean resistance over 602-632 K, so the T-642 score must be 1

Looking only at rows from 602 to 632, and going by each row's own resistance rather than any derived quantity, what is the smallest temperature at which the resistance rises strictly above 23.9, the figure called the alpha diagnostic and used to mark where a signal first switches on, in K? 605.0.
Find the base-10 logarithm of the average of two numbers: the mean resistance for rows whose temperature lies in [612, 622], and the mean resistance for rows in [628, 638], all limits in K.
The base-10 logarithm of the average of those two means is 1.39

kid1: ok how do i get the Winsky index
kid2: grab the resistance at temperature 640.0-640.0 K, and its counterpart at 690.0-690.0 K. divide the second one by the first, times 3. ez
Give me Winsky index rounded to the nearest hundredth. 2.18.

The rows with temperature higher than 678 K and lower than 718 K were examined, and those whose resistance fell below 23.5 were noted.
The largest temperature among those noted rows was 715.0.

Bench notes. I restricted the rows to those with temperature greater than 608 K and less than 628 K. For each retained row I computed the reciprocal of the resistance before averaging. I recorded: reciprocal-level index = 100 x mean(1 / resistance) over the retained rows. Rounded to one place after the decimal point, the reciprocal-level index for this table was 3.9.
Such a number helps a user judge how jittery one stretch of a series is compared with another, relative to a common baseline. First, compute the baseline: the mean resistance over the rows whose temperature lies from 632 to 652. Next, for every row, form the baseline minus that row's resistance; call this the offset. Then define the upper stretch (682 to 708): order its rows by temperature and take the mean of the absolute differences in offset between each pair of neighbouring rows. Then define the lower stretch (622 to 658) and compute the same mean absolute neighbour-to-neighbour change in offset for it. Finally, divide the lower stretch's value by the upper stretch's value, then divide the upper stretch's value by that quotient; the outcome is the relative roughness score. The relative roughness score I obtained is 28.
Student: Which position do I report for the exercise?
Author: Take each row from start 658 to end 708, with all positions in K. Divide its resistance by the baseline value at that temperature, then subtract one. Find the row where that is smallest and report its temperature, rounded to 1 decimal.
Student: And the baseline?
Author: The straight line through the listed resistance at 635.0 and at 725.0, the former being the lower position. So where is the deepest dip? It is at 700.0 K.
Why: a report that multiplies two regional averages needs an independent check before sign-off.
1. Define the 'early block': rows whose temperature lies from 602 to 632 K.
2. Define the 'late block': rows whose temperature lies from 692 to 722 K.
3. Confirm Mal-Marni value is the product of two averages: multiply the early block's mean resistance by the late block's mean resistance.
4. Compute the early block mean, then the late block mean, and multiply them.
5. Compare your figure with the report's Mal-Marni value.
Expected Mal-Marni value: 380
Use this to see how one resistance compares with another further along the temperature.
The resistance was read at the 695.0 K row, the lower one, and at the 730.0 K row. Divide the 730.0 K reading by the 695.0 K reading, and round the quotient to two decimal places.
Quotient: 2.17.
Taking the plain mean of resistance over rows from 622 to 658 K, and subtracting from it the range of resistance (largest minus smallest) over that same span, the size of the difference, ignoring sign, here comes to 22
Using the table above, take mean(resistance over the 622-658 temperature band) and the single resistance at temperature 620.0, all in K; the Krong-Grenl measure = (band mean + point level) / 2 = 25.3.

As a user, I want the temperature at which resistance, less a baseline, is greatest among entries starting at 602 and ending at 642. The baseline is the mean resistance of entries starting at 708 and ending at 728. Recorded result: 615.0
